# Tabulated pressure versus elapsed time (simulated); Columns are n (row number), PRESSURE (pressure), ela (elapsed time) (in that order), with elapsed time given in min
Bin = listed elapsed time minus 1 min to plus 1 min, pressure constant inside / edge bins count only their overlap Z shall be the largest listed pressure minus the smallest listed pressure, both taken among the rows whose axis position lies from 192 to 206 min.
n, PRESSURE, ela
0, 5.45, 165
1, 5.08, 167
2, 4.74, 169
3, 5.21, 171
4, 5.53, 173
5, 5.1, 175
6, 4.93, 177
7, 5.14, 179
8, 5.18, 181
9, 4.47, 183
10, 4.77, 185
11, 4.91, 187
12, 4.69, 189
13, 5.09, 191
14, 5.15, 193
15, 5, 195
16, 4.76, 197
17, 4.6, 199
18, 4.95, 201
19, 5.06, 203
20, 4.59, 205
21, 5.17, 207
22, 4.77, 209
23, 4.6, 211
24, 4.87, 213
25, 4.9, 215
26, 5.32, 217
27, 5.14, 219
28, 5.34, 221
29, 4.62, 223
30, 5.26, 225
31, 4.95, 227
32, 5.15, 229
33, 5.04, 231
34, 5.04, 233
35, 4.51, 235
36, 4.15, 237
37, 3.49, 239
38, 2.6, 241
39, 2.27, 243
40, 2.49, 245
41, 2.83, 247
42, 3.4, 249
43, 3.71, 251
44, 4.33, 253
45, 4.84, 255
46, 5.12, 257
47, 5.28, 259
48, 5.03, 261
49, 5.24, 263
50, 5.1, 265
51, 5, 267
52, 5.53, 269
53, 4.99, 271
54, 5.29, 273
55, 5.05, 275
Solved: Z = 0.56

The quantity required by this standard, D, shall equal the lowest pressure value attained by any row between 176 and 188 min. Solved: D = 4.47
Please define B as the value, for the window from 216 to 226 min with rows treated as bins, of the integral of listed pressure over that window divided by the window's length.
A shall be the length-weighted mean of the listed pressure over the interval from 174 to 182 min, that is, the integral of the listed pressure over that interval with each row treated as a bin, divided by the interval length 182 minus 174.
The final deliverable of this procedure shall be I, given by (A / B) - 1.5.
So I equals -0.51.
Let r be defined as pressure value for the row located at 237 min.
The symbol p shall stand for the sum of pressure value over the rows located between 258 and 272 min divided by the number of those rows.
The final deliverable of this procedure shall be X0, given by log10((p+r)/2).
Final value 0.668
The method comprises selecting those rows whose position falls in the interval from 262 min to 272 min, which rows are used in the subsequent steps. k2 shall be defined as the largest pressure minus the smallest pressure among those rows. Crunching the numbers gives 0.54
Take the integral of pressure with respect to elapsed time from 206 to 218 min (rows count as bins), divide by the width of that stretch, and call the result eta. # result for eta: 4.94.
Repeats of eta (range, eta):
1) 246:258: 4.04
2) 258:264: 5.18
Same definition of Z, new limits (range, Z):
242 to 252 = 1.44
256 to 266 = 0.25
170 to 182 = 0.60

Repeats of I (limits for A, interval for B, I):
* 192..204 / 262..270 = -0.56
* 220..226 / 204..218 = -0.46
